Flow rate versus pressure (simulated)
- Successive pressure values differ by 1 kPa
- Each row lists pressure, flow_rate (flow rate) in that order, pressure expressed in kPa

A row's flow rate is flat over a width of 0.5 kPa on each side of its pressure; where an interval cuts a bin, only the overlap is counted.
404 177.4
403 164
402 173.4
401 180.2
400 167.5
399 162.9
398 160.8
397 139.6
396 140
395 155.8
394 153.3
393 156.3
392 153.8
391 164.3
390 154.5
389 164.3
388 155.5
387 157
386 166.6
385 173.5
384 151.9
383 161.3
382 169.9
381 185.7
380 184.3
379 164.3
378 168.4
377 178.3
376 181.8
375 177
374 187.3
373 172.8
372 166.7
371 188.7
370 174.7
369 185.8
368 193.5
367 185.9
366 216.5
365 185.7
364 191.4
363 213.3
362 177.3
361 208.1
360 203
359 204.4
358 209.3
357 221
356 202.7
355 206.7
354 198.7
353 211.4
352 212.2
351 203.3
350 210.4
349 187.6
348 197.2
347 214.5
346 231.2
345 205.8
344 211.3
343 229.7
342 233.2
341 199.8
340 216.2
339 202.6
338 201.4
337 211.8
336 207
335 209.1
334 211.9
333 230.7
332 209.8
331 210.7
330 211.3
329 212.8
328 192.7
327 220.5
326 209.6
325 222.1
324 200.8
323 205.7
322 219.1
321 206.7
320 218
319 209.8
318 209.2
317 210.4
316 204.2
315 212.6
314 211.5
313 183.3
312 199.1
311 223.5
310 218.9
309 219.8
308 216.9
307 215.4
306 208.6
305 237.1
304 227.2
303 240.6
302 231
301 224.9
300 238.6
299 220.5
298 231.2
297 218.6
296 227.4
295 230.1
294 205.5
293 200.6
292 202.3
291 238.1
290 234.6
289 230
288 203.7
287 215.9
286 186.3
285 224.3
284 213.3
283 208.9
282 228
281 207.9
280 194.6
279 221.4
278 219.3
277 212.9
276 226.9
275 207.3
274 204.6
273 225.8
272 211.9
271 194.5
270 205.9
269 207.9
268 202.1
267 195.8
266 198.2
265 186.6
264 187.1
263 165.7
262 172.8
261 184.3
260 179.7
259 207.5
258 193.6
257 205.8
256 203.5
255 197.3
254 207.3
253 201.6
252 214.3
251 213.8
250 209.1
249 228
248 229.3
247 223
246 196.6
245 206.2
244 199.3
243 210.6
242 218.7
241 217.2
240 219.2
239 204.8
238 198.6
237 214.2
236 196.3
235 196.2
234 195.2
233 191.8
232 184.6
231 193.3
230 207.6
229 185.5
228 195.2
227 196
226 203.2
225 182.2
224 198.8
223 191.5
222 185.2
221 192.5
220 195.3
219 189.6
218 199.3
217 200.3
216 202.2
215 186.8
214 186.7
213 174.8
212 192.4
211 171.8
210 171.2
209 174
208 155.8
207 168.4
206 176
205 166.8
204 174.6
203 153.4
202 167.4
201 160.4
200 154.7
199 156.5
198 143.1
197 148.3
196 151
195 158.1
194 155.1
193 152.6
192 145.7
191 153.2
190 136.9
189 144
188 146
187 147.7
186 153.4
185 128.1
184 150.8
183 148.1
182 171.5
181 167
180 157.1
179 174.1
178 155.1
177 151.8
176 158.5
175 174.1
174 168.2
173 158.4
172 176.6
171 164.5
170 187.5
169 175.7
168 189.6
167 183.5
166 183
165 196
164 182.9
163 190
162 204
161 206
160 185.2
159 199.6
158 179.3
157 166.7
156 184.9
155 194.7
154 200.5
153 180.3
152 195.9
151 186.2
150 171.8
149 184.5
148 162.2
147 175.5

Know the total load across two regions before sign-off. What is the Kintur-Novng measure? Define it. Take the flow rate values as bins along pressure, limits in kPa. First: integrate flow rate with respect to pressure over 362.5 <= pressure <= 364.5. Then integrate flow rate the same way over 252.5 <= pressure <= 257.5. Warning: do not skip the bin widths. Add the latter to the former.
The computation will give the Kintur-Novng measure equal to 1420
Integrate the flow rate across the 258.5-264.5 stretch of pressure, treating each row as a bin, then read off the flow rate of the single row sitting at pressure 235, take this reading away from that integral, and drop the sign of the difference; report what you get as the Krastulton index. 901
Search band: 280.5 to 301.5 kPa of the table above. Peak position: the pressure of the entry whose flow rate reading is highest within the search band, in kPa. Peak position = 300 kPa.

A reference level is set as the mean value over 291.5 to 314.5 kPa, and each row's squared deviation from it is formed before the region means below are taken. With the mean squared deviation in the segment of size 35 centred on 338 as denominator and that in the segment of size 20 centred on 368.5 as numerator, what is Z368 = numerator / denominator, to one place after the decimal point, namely 6.5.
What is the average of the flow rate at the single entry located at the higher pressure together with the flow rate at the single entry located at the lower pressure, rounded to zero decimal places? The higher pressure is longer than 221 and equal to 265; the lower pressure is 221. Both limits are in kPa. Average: 190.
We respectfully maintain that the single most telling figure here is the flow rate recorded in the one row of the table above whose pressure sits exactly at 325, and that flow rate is 222.1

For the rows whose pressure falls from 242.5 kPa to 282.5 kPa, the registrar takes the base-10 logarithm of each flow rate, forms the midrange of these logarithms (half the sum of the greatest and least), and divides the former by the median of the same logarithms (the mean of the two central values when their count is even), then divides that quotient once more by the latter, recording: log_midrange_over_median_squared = 0.428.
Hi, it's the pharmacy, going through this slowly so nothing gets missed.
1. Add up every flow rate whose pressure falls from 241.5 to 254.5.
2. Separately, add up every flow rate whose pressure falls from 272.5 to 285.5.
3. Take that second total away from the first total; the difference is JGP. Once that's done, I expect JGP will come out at -37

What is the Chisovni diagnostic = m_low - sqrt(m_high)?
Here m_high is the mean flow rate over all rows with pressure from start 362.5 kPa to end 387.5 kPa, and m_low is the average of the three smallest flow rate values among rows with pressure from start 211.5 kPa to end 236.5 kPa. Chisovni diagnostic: 167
